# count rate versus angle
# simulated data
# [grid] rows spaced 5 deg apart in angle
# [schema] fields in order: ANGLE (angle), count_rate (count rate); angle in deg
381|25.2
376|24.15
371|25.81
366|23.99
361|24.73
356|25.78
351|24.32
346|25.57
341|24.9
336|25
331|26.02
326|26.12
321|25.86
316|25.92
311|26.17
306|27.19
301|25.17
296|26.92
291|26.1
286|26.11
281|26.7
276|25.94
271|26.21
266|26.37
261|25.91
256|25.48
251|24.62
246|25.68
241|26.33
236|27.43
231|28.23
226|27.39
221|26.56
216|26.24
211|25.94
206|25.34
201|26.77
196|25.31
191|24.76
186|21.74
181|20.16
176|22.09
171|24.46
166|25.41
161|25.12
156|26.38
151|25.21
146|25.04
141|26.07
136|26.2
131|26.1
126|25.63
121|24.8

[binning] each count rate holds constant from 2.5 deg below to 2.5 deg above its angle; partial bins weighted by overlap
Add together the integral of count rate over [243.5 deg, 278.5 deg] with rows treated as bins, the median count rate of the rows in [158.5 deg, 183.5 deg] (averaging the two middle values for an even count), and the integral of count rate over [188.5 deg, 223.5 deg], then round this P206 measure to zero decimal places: 1830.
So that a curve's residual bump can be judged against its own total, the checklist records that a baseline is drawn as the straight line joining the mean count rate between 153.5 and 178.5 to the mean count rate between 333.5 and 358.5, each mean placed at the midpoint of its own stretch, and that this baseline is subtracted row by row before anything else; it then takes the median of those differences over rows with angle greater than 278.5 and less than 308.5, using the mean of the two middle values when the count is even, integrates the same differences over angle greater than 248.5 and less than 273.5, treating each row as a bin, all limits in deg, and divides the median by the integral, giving 0.072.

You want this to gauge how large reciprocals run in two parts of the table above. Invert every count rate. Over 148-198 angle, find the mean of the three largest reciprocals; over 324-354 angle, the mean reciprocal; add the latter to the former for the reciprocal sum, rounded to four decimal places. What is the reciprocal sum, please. 0.0865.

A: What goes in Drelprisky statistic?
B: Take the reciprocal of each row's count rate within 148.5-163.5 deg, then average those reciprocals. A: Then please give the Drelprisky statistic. 0.0391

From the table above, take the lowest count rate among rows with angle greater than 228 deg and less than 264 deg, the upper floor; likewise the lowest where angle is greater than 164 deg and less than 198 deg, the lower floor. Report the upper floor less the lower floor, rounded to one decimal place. 4.5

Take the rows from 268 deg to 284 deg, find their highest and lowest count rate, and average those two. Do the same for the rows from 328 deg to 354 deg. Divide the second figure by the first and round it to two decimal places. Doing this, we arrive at 0.96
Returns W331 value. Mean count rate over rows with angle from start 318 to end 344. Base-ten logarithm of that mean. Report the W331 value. 1.408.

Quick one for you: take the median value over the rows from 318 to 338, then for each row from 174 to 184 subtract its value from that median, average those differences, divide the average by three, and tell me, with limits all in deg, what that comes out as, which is 1.6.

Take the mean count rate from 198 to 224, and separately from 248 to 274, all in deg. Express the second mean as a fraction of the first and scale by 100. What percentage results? 98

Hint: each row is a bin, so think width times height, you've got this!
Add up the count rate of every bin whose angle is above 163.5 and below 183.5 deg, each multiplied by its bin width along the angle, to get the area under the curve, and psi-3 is 461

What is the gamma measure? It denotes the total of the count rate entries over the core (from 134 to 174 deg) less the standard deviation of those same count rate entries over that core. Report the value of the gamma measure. 203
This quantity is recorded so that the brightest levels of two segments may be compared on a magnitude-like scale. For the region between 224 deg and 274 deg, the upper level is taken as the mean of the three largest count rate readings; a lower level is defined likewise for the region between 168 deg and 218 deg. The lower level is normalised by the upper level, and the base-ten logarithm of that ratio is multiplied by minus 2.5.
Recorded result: 0.05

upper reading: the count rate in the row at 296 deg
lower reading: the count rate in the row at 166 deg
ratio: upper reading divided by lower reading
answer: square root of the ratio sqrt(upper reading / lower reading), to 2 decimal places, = 1.03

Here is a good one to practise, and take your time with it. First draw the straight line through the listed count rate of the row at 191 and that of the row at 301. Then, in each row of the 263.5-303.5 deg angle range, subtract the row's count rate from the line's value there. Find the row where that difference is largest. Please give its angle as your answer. 301 deg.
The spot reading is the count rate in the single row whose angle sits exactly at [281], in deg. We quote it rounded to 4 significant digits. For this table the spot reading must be 26.70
